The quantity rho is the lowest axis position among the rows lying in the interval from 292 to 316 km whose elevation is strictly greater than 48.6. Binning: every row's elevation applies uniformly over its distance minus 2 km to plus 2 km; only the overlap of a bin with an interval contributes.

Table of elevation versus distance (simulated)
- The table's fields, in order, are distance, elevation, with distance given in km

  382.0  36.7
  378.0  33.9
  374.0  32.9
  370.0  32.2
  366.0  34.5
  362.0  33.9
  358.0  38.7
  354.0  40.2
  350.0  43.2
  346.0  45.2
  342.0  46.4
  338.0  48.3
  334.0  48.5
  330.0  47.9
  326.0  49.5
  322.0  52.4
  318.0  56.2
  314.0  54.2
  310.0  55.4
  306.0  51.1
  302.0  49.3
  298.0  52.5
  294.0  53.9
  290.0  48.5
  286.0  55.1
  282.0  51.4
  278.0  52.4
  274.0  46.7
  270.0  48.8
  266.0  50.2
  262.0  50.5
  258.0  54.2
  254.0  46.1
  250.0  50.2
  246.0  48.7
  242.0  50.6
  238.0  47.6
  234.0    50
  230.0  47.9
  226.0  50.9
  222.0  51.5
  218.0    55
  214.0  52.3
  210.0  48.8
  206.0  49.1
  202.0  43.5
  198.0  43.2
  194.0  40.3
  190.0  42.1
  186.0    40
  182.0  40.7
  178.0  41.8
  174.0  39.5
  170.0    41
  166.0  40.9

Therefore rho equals 294.0 km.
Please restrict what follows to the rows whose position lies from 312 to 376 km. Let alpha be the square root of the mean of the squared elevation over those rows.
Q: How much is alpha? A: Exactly 45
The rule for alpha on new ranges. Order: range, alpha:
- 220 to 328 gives 51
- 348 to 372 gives 37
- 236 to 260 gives 50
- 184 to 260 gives 48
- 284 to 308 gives 52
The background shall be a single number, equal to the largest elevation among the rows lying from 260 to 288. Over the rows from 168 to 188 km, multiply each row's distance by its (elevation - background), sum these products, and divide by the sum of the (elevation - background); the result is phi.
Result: 178.0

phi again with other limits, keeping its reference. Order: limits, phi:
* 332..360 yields 348.6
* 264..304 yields 281.8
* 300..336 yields 321.4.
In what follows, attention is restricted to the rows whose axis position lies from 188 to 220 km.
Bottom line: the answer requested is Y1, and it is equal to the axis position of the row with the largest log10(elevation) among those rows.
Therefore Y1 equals 218.0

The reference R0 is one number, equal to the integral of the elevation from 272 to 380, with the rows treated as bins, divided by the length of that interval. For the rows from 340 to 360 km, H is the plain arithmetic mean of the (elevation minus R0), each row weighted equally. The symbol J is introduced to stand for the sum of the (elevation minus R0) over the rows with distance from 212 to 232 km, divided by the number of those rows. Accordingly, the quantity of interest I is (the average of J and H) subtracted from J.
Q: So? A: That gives 4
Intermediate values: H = -3.7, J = 5.1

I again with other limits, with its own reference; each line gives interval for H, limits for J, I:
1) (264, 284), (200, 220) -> 0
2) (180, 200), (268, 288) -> 5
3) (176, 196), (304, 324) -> 6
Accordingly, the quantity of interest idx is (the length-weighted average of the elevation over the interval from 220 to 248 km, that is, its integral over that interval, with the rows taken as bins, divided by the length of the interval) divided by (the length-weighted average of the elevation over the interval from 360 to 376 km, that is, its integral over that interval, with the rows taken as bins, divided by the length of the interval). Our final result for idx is 1.49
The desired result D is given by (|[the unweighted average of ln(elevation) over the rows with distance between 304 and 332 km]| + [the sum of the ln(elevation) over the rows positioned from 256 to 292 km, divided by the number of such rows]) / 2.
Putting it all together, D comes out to 3.94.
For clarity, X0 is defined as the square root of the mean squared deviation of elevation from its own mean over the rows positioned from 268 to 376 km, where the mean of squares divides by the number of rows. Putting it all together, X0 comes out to 7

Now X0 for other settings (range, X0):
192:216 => 4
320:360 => 4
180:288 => 4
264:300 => 3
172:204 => 1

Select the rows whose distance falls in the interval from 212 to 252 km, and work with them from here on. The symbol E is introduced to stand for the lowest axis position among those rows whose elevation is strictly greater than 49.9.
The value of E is 214.0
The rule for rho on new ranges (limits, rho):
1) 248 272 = 250.0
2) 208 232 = 210.0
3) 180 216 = 206.0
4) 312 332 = 314.0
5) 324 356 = 326.0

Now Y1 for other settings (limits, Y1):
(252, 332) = 318.0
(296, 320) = 318.0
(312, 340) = 318.0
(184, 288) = 286.0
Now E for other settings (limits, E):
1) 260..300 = 262.0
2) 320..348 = 322.0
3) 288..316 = 294.0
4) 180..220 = 214.0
